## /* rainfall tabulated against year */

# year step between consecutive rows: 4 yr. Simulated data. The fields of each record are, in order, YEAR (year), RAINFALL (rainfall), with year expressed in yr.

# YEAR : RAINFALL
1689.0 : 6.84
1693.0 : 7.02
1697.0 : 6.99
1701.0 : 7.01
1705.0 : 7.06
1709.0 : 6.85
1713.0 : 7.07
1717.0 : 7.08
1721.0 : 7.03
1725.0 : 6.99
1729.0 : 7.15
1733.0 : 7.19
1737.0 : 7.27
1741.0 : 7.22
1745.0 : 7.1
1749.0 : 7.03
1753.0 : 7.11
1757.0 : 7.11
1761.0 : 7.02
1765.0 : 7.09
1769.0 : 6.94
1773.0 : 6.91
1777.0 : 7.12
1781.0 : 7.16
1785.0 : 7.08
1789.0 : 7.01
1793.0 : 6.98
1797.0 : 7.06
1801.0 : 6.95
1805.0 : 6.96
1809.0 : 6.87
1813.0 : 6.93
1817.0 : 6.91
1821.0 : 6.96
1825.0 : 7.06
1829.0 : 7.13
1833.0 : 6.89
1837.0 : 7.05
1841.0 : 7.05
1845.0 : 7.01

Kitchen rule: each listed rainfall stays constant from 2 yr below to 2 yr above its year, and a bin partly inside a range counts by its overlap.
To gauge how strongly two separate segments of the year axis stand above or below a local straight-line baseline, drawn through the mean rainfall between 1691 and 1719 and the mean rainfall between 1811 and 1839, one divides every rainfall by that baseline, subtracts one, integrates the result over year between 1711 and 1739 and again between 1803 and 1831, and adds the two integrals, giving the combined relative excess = 0.35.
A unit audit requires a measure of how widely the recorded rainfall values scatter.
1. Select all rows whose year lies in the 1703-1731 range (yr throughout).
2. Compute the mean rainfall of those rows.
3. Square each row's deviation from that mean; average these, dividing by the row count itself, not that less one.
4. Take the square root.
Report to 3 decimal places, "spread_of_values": 0.087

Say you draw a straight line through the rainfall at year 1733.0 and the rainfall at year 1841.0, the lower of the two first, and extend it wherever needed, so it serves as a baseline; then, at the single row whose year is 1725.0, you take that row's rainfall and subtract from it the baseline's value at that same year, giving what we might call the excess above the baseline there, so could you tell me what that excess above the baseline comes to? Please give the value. -0.21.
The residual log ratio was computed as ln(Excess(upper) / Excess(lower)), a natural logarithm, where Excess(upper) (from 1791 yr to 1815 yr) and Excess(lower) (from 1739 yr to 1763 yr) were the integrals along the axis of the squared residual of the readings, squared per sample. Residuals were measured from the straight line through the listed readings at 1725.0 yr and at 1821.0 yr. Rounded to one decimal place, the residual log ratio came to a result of -1.7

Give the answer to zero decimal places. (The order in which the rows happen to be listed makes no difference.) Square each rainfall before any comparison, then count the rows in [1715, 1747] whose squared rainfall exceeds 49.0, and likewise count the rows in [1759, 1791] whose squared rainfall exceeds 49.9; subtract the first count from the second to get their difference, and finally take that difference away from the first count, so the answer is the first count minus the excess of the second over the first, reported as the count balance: 10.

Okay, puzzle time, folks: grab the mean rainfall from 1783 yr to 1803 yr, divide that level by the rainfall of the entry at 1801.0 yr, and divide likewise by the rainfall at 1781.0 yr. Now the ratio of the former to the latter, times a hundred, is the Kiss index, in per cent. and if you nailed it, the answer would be 103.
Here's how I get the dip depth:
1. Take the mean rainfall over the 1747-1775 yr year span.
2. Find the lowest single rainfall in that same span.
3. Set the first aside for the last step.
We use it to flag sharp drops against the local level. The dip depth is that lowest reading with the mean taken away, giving -0.120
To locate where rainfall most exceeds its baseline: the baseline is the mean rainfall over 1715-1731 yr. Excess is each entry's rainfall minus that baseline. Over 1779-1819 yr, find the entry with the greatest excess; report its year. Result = 1781.0 yr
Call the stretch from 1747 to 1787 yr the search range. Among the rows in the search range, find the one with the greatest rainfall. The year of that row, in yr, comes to 1781.0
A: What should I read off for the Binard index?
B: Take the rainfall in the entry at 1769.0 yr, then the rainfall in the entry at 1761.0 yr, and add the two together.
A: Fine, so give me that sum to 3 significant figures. 14.0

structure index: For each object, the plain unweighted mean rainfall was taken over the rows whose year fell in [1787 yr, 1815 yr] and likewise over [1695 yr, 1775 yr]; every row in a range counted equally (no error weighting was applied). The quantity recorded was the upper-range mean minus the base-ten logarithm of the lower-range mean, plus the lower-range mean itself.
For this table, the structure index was 13.18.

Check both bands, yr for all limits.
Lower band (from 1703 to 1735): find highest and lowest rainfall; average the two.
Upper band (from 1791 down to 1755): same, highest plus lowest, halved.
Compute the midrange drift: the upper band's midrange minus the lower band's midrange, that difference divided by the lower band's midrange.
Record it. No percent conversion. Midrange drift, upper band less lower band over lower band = 0.0021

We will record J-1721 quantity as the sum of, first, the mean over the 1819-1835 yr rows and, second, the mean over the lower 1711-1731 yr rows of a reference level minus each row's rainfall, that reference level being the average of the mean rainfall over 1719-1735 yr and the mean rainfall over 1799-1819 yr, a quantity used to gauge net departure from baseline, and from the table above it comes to -0.060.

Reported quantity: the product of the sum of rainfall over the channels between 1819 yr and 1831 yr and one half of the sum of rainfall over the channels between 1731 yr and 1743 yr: 229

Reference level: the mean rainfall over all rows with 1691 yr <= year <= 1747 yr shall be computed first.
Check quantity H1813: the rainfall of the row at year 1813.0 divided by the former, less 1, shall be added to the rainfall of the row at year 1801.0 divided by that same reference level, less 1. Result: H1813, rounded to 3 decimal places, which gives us -0.038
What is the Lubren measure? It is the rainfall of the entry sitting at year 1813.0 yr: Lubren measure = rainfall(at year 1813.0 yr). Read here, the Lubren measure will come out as 6.93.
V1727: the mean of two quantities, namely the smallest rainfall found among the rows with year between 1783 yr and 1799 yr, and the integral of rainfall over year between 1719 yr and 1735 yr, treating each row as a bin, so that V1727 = 60.21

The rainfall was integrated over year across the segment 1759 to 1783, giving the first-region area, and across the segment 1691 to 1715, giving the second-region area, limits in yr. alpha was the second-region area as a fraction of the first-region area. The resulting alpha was 0.99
